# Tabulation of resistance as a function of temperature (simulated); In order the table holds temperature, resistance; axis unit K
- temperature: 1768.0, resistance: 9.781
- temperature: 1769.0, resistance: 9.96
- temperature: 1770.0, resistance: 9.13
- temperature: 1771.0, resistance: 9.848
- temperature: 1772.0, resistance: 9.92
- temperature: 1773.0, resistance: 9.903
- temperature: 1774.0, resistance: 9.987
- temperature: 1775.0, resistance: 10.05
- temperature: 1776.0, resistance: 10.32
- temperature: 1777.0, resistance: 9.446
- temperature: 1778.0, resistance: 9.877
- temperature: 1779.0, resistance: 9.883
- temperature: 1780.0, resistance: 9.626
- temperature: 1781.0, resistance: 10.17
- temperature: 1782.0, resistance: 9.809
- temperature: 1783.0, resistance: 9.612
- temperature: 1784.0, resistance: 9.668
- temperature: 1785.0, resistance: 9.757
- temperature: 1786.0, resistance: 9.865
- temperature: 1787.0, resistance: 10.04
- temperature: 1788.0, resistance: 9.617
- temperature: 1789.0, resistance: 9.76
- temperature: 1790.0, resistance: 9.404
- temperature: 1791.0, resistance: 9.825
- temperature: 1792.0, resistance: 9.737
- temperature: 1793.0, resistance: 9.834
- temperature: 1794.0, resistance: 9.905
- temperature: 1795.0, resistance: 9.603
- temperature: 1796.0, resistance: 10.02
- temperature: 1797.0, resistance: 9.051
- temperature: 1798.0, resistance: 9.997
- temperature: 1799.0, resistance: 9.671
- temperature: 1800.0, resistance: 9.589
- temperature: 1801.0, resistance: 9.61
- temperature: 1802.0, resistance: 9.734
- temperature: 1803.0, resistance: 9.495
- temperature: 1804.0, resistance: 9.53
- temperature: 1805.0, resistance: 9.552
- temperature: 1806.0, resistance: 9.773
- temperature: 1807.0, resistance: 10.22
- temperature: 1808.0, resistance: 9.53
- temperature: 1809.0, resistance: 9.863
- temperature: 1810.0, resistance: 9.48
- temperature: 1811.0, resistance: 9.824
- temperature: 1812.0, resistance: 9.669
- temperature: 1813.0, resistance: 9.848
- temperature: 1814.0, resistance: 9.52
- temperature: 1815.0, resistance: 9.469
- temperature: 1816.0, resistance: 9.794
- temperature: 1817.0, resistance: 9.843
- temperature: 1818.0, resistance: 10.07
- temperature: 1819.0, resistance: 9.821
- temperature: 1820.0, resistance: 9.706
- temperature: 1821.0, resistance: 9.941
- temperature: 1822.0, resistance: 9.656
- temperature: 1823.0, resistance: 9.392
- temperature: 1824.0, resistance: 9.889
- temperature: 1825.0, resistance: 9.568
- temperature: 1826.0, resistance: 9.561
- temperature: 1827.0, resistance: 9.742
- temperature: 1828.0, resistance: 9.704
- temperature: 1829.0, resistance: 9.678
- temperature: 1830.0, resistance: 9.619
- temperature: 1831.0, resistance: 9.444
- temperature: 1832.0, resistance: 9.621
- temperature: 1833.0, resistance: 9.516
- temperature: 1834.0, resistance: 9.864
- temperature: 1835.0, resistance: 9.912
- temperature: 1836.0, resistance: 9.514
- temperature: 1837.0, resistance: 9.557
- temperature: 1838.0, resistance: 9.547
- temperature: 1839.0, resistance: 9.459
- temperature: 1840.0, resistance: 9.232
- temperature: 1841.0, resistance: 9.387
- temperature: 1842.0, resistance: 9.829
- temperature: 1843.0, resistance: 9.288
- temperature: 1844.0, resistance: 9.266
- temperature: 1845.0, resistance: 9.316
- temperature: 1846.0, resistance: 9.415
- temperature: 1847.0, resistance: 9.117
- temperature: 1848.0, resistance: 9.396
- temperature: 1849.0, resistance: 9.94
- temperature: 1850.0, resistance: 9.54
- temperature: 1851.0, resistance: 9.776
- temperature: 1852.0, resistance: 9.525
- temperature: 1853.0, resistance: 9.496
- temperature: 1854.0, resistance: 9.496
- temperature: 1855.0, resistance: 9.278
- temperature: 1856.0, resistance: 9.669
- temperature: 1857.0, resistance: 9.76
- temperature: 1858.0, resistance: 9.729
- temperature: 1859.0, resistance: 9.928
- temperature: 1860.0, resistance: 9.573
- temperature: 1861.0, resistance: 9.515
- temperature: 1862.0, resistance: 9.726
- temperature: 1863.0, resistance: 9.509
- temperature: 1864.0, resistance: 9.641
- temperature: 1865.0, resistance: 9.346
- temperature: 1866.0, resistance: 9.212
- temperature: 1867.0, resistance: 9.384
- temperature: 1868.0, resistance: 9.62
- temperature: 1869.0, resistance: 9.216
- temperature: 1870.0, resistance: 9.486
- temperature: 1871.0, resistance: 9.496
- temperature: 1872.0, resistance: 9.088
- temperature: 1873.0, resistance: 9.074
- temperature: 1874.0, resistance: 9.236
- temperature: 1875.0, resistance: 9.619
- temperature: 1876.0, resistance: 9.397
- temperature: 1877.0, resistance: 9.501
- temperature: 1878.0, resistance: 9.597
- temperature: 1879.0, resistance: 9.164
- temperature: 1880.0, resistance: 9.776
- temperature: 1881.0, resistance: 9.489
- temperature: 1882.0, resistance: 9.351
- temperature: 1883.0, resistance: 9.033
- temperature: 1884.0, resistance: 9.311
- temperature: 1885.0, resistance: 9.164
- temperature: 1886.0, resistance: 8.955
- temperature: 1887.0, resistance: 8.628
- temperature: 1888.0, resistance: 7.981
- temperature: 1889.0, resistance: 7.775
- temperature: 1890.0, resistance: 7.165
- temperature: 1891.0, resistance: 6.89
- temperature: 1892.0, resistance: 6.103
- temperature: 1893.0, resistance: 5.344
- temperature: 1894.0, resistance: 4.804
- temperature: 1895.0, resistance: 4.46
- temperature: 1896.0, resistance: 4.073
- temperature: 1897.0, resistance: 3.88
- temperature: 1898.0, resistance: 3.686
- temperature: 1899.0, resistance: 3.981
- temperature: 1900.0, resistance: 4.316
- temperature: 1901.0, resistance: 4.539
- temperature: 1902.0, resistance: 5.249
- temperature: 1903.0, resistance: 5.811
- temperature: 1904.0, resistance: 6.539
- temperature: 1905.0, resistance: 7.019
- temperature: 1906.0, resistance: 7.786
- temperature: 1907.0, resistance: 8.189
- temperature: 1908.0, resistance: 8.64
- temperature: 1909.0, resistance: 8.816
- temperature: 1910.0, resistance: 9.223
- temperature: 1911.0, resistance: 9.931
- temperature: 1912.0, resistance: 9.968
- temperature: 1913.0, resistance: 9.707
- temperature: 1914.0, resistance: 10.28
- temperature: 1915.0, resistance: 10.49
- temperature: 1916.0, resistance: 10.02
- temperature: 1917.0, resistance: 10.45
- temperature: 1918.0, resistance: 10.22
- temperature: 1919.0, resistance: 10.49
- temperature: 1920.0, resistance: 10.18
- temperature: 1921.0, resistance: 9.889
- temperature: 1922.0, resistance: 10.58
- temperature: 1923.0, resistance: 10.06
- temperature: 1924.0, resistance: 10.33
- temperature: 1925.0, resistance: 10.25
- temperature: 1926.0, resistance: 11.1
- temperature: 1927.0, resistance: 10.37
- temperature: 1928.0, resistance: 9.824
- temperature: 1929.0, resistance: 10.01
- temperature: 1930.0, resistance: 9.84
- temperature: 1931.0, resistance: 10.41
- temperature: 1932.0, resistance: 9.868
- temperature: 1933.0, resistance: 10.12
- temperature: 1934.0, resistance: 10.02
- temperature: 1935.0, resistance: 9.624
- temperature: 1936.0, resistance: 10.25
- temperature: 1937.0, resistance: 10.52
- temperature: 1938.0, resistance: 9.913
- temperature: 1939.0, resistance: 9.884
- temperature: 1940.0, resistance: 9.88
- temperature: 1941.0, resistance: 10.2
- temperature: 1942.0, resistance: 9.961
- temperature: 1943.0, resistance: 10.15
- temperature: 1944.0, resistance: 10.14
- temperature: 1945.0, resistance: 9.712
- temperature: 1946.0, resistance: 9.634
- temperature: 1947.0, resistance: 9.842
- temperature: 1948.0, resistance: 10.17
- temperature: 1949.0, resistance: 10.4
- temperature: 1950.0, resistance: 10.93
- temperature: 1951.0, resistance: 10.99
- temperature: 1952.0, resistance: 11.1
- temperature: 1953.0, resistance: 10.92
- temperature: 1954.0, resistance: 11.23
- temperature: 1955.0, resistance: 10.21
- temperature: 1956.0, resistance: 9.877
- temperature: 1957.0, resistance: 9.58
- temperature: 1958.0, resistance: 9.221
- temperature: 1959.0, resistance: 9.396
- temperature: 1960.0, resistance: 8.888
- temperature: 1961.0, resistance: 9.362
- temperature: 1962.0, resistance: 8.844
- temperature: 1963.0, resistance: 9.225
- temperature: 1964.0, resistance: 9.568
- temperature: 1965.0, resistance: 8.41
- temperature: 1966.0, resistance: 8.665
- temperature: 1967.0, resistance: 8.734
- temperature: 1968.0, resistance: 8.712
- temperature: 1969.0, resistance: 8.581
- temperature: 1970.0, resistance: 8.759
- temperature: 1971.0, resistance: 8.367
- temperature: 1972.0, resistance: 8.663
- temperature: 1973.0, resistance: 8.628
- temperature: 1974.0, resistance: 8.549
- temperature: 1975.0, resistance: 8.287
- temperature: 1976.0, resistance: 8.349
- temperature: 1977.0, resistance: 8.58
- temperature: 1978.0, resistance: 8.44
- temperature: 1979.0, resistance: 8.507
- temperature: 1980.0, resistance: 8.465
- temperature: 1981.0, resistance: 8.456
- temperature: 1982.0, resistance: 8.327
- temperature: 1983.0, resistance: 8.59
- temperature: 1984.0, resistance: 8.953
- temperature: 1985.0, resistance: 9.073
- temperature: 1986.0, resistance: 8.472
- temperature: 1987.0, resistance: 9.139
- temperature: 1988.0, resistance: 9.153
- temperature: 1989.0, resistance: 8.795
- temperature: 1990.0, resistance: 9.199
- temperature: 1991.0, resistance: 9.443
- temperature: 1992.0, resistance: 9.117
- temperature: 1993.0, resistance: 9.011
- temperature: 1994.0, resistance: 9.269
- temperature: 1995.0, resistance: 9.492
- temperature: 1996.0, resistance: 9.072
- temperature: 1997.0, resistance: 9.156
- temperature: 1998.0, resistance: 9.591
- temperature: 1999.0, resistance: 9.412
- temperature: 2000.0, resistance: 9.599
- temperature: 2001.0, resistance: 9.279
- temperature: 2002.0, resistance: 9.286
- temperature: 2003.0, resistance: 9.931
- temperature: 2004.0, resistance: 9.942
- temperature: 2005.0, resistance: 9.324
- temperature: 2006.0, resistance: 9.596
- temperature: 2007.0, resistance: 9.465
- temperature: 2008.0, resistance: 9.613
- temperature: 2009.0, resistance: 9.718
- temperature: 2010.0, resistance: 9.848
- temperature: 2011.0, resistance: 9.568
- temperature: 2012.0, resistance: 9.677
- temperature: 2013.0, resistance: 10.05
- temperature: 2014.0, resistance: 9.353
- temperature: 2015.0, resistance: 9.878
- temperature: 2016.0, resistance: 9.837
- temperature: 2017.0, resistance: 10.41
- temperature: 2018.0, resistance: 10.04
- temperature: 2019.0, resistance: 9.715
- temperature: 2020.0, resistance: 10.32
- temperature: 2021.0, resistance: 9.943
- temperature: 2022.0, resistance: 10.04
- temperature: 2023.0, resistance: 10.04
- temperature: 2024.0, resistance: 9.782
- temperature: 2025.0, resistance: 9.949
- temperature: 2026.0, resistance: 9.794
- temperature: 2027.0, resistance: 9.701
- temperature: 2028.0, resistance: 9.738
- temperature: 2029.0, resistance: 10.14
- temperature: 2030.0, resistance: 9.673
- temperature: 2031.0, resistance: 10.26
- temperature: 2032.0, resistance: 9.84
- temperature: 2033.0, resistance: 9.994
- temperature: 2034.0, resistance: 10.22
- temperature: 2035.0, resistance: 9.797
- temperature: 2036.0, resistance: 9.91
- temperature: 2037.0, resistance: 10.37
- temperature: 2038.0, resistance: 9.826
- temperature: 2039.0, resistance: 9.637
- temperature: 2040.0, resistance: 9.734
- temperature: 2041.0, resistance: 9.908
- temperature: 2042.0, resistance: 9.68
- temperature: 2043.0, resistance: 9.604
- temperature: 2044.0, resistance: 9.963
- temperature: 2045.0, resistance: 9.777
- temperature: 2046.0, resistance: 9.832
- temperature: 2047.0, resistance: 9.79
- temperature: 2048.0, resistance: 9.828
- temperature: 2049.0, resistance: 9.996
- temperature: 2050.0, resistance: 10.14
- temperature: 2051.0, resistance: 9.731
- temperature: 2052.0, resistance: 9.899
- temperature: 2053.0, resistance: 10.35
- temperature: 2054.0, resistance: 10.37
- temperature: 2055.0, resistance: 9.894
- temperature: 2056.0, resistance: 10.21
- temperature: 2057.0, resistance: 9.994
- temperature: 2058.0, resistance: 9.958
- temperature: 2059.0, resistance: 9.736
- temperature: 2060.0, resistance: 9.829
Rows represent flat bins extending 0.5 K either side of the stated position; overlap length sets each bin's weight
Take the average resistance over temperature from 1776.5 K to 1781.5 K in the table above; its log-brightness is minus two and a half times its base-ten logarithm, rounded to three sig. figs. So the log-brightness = -2.48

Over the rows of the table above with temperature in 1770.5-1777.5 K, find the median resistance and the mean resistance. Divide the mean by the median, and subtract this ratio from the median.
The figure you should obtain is 8.92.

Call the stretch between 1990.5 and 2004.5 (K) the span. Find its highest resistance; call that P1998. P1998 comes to 9.942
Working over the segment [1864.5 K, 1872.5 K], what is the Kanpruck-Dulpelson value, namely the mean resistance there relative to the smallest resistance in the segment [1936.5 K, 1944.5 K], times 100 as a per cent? 95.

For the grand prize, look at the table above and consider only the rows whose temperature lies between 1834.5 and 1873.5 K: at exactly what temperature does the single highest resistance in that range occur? 1849.0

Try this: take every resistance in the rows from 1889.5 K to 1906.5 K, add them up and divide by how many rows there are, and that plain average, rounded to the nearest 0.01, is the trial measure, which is 5.39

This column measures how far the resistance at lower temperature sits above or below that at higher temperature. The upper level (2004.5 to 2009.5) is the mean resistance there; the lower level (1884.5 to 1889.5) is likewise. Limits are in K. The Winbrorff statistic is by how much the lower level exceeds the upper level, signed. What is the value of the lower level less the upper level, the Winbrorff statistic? -1.0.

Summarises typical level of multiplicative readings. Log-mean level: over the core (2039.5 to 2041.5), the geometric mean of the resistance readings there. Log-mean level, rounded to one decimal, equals 9.8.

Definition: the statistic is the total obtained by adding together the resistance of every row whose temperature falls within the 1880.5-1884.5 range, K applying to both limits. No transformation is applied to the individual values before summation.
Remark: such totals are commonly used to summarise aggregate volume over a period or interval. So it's 37.2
